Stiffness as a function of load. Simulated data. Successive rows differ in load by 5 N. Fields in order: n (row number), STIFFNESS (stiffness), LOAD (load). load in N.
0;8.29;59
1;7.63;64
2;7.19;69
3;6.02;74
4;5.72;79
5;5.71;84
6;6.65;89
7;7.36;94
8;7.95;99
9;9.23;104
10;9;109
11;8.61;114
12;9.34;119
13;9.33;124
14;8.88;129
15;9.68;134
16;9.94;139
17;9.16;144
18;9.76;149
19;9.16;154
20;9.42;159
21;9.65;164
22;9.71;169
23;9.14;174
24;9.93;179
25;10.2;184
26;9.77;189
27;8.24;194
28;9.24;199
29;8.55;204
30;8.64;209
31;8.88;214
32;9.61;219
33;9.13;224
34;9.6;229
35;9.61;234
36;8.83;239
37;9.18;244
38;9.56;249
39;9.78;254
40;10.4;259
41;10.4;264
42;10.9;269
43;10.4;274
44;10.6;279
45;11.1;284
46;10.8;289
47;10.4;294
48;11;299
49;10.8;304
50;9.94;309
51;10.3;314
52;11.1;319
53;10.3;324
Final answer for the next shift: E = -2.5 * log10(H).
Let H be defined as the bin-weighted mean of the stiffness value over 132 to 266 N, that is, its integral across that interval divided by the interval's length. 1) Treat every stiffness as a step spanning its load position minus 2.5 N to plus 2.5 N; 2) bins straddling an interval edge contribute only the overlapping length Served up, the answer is -2.44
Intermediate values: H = 9.4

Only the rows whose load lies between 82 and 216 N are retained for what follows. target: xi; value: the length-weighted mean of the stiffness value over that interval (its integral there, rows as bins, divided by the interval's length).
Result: 8.9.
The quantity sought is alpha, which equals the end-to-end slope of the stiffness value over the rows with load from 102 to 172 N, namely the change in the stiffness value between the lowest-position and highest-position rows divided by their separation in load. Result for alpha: 0.007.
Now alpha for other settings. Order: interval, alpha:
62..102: 0.009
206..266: 0.032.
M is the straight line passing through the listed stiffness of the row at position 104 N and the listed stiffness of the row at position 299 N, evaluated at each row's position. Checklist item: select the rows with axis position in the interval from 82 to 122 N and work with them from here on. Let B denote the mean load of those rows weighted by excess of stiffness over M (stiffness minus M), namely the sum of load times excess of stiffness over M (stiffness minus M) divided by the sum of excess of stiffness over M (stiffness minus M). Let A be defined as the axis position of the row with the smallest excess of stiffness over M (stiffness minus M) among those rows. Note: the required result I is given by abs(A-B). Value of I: 7.9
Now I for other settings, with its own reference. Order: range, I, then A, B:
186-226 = 13.2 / 194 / 207.2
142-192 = 12.5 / 174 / 161.5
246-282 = 8.4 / 249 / 257.4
